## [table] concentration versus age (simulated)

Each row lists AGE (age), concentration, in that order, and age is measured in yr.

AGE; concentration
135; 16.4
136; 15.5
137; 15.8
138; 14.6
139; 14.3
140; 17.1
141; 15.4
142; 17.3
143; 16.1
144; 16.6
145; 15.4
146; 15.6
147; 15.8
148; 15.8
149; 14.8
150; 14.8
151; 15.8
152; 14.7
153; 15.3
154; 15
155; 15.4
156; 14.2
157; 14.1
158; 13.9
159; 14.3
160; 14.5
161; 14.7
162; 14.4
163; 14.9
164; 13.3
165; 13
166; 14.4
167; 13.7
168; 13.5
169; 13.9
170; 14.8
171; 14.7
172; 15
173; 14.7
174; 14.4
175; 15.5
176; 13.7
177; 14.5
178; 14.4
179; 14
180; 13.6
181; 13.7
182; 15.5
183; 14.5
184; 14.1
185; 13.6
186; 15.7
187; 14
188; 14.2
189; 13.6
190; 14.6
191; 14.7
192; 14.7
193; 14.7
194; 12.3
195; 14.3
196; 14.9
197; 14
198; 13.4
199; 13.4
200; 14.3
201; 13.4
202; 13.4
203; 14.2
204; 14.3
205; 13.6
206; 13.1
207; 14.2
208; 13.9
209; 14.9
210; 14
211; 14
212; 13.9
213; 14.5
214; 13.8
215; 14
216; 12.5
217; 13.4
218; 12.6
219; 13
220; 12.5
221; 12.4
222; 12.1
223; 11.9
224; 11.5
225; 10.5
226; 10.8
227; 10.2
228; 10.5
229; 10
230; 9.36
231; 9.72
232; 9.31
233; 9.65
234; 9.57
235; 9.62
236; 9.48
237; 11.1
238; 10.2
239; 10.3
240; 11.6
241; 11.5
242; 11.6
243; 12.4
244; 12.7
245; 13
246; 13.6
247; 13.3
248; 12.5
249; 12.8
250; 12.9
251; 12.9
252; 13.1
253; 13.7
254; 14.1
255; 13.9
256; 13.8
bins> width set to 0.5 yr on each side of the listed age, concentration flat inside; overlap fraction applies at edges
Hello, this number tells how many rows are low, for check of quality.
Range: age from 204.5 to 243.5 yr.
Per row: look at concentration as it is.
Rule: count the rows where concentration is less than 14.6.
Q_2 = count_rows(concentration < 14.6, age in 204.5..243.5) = 38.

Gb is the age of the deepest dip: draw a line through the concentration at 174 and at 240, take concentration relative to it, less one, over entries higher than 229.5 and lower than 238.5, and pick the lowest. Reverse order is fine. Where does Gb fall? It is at 230 yr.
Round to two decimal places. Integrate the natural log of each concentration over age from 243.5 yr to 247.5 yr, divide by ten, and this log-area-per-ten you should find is 1.03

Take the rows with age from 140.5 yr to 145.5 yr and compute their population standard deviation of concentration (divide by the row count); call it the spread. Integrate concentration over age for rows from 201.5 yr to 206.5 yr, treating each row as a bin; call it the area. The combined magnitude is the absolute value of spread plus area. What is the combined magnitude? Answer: 69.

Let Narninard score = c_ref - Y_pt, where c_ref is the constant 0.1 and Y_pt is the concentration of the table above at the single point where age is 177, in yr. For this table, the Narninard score -14.40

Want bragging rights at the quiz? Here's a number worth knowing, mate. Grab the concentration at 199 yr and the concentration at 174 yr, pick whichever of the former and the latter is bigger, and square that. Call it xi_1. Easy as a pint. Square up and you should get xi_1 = 207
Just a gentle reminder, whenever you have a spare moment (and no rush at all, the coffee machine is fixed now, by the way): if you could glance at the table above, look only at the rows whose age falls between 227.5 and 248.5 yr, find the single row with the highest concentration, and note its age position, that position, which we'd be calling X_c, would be 246 yr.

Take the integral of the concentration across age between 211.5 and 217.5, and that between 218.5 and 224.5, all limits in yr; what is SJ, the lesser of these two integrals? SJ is 73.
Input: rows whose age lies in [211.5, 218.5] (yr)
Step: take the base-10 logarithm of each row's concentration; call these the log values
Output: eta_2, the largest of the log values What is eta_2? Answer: 1.16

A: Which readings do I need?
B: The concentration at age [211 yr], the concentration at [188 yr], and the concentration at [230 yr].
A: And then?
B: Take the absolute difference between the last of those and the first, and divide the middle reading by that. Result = 3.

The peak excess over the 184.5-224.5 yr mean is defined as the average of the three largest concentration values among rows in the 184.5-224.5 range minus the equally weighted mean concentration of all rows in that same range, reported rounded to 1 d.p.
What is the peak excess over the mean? 1.5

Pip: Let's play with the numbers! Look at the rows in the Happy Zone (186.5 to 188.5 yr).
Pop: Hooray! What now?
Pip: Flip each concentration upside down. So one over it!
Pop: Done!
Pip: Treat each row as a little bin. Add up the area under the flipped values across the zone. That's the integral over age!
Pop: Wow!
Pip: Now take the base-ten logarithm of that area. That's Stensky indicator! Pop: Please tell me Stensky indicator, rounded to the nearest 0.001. -0.848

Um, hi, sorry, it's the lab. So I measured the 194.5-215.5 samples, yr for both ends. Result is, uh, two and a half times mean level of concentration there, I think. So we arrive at 34.9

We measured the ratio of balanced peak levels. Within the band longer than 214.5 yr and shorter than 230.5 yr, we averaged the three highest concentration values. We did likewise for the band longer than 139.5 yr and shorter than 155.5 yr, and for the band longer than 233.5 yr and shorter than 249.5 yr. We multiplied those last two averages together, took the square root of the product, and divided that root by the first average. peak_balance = 1.12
